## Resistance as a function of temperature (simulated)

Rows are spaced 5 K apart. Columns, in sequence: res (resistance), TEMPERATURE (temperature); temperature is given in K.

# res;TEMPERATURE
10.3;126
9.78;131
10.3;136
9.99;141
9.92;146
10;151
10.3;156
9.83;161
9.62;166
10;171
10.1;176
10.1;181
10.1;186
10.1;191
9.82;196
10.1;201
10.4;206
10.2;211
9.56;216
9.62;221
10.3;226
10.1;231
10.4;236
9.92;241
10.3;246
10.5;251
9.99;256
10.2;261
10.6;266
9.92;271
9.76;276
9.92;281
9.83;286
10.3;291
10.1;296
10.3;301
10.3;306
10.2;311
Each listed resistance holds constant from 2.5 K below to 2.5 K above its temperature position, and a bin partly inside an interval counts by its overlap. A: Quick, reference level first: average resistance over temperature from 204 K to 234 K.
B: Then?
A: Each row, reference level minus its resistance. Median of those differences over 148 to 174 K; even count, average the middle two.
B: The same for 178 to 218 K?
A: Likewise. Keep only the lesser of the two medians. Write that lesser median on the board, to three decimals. -0.070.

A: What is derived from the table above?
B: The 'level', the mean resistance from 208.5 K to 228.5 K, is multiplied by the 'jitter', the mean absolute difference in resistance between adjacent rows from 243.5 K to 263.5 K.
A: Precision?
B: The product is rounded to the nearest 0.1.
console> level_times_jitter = 3.0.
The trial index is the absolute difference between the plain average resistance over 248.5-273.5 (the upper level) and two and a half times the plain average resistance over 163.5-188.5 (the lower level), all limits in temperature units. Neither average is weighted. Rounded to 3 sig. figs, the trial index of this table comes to 14.7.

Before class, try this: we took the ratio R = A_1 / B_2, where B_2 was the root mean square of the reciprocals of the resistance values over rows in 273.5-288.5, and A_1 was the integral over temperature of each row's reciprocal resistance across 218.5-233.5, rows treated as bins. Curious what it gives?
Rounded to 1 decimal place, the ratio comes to 14.8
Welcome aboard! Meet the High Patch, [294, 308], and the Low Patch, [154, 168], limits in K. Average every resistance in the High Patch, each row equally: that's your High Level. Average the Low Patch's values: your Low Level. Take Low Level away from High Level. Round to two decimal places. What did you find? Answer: 0.32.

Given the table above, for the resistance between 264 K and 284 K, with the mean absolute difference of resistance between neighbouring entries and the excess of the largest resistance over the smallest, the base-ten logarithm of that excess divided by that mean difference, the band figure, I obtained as 0.40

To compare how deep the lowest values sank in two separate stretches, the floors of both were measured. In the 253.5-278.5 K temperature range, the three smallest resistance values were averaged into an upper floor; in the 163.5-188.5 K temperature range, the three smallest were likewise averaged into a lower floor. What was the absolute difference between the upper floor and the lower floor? 0.017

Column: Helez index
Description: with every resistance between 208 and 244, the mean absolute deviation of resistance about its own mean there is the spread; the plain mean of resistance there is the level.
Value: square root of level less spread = 3.12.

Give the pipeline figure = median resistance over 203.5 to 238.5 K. 10.2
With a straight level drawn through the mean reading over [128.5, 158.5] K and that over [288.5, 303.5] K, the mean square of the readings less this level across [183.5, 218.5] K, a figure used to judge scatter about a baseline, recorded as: 0.071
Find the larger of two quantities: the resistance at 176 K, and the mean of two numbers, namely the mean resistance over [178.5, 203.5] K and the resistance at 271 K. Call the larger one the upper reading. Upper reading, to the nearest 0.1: 10.1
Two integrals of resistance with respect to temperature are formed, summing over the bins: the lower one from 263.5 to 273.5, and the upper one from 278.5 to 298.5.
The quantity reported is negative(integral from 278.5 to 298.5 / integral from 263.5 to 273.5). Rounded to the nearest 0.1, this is -2.0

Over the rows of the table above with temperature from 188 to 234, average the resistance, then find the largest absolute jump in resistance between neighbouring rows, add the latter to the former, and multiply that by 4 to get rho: 42.8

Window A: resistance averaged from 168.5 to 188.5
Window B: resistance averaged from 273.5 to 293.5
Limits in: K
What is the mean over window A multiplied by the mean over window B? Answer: 100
